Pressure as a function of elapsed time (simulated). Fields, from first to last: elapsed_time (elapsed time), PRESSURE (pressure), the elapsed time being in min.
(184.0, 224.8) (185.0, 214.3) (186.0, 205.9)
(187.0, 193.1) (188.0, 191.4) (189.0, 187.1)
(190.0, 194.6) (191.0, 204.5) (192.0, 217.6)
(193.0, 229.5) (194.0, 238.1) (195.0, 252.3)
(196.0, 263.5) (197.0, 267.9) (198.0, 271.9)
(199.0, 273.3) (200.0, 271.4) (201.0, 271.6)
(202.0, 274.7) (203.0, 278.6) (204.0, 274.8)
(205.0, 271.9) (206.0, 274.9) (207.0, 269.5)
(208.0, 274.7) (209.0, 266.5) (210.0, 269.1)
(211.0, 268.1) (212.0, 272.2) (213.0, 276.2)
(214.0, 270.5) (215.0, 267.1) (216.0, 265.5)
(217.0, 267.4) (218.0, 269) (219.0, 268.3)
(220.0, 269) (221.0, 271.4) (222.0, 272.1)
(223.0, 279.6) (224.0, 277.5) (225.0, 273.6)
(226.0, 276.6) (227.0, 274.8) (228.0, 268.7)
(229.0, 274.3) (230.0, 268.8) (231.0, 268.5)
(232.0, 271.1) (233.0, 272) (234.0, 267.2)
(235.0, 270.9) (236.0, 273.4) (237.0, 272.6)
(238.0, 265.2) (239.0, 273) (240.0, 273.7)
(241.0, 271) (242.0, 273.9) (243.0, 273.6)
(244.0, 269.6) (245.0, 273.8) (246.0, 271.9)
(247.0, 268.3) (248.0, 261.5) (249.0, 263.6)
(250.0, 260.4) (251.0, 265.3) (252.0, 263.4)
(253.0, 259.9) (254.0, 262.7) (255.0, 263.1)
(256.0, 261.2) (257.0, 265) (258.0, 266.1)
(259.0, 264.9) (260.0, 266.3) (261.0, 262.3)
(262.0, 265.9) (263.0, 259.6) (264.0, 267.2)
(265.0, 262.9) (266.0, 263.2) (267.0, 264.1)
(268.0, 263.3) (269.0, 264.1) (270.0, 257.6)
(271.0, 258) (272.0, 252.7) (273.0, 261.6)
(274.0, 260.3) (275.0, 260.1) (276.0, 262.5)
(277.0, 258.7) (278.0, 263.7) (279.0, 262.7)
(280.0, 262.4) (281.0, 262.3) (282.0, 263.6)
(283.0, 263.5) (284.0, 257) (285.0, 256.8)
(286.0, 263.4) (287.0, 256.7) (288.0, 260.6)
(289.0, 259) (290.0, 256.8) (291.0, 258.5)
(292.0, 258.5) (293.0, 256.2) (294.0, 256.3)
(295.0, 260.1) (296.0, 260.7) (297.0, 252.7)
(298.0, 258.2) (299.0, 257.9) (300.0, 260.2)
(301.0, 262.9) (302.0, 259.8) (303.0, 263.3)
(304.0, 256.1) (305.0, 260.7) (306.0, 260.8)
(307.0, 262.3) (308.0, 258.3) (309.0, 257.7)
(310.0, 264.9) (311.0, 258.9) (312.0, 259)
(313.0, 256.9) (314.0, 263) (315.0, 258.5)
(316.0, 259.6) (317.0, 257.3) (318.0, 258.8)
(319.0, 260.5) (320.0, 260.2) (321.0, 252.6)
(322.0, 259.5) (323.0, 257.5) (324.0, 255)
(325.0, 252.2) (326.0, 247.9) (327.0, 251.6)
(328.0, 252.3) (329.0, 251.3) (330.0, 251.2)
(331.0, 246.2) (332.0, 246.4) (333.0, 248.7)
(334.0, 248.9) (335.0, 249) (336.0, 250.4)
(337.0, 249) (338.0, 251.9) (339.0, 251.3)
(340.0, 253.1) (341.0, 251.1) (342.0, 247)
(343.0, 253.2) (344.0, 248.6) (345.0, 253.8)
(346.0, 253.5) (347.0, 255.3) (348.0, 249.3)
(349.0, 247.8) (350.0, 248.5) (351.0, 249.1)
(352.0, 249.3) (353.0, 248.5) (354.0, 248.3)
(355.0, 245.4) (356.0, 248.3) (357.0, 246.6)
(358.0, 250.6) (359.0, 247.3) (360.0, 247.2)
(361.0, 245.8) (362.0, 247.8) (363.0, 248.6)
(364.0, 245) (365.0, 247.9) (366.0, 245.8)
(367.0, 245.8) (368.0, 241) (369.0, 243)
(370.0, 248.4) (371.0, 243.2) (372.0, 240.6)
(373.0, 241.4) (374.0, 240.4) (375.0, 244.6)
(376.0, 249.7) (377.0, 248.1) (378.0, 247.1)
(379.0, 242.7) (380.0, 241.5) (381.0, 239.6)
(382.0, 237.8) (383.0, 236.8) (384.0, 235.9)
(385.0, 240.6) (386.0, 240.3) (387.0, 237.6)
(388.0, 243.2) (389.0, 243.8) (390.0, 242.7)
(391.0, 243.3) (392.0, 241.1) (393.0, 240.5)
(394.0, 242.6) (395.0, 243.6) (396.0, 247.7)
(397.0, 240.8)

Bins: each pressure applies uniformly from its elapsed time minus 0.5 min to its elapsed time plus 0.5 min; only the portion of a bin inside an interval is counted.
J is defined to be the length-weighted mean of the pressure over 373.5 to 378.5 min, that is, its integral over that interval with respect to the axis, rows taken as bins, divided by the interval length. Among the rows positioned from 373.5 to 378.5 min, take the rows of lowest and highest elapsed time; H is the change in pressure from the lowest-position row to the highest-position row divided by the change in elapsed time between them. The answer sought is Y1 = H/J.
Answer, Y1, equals 0.007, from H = 1.7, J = 246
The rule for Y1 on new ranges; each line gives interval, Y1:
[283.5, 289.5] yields 0.002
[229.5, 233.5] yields 0.004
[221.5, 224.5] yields 0.010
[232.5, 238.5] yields -0.005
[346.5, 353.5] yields -0.005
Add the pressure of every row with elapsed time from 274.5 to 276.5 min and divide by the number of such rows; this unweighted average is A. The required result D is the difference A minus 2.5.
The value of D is 259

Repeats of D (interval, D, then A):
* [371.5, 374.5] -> 238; 241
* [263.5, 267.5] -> 262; 264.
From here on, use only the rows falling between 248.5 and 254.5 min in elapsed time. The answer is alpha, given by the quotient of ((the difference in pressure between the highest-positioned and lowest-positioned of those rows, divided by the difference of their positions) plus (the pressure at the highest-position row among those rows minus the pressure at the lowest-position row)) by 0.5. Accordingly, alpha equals -2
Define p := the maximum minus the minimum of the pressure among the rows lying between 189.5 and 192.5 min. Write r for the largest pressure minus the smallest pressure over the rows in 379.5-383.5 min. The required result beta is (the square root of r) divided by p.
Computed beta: 0.09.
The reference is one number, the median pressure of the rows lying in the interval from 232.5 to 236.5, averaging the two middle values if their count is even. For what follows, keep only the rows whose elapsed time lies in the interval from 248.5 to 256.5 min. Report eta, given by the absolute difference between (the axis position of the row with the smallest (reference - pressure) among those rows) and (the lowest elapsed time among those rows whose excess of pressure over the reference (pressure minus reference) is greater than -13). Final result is 2 min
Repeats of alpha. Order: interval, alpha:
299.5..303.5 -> 8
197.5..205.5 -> 0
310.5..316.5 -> 2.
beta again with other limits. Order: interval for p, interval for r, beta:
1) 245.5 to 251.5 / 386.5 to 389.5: 0.22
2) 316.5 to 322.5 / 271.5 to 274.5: 0.38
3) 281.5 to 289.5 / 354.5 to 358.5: 0.33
